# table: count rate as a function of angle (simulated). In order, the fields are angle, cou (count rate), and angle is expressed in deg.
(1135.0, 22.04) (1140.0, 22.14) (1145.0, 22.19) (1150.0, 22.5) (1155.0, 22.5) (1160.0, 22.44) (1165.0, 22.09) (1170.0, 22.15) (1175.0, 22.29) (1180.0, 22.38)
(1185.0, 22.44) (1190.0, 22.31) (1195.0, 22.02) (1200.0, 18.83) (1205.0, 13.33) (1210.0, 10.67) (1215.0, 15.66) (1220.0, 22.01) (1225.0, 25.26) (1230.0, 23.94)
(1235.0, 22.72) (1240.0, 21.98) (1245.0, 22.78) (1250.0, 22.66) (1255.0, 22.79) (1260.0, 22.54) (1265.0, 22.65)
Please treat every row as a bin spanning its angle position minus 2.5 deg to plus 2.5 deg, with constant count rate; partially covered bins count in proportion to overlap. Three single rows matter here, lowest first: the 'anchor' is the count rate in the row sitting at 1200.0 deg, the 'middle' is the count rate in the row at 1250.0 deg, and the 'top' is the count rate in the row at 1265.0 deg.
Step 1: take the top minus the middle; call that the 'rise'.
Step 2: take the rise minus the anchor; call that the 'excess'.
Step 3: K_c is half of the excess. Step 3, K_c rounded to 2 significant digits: -9.4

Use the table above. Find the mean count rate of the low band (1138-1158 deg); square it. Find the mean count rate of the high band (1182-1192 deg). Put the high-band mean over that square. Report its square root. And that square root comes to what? 0.21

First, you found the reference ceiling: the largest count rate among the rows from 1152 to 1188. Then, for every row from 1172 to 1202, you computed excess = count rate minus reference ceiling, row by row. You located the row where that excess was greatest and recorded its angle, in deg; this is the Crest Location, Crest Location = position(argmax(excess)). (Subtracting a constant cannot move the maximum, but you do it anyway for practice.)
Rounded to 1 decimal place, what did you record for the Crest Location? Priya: 1185.0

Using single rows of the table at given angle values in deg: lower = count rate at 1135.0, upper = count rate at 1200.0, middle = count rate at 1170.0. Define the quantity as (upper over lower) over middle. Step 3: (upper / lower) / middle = 0.039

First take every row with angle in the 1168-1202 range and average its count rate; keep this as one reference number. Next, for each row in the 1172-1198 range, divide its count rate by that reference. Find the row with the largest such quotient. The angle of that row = 1185.0 deg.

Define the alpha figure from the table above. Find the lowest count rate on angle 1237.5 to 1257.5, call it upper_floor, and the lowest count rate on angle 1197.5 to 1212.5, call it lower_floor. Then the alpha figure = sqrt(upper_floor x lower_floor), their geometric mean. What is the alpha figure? 15.3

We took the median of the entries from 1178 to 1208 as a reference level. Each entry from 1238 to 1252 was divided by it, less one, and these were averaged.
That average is 0.014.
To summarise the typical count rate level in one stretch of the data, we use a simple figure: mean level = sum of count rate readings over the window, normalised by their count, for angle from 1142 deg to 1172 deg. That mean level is 22.31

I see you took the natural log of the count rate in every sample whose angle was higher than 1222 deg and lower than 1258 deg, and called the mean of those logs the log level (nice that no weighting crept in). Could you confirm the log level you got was 3.14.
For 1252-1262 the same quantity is 3.12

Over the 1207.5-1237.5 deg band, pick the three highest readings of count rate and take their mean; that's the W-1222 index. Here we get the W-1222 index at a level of 24.0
